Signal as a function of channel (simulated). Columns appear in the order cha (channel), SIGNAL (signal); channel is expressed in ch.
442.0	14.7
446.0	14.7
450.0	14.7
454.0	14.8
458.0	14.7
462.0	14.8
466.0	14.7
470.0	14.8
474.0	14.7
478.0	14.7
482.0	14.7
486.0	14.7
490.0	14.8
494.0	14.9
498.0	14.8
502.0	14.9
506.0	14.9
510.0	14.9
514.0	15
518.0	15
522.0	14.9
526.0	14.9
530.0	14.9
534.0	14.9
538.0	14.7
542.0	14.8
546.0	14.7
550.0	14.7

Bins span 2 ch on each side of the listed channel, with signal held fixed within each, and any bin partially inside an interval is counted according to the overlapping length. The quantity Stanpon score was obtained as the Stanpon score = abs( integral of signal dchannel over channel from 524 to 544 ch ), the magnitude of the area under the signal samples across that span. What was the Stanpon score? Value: 297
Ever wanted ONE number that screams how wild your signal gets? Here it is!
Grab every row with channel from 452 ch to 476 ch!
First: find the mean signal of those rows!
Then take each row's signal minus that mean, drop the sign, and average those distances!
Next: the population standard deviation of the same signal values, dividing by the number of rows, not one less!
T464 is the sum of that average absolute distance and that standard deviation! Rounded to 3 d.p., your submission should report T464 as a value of 0.100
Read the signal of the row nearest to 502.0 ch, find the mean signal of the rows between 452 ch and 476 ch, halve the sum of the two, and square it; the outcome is 220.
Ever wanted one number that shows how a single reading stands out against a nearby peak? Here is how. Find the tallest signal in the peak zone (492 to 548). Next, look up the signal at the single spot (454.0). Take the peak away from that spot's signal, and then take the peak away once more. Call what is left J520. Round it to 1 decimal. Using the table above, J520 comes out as -15.2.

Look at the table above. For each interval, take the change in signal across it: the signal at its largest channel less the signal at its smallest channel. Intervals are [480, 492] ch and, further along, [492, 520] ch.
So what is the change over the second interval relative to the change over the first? 1.0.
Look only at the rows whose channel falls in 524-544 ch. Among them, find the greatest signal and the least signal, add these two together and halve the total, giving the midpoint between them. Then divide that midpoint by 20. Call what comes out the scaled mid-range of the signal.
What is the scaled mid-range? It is 0.740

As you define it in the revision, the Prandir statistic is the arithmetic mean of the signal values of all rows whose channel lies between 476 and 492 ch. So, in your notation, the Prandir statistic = 14.7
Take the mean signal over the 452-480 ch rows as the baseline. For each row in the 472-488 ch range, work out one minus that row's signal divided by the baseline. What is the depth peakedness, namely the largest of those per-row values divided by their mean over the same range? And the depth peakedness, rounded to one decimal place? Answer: 1.0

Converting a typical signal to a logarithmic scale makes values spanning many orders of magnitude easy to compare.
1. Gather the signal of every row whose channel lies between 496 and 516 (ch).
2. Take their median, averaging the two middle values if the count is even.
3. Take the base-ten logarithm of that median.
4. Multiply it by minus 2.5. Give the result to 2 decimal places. -2.93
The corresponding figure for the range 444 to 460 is -2.92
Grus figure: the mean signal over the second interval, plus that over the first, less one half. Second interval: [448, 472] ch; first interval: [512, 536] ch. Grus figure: 29.2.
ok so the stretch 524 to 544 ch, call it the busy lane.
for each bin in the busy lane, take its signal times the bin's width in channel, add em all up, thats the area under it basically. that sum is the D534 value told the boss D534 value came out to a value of 297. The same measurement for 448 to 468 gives 295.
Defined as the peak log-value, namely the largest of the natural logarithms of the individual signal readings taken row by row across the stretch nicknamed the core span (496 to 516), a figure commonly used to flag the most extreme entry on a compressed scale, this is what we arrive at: 2.71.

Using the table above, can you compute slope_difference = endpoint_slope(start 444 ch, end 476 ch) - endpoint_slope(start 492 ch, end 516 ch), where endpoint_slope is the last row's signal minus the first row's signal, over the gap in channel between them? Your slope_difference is -0.005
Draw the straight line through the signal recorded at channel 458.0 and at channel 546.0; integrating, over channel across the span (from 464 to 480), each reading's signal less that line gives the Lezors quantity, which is 0.4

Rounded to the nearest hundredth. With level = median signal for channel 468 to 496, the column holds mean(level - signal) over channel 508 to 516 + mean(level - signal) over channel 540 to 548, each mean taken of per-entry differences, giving -0.30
